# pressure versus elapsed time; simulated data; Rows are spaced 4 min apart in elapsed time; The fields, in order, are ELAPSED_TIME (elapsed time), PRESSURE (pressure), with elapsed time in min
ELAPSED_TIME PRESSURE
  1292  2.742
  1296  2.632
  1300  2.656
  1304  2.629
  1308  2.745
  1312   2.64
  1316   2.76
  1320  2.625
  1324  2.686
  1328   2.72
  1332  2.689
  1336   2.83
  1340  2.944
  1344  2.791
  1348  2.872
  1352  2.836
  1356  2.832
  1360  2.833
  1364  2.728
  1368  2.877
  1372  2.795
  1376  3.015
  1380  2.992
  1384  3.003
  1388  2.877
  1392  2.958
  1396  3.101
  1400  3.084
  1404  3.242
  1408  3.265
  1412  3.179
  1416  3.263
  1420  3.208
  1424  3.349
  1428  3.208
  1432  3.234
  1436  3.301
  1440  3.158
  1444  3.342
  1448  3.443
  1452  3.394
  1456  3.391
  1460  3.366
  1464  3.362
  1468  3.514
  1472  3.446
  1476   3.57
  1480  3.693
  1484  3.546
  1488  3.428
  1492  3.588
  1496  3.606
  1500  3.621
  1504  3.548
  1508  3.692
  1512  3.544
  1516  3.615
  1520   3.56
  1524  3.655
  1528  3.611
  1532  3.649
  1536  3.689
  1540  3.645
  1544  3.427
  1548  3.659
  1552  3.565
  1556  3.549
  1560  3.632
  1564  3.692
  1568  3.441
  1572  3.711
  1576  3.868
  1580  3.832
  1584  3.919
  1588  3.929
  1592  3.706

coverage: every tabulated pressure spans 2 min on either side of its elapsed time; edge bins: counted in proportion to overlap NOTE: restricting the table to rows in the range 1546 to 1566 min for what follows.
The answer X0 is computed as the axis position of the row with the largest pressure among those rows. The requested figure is 1564 min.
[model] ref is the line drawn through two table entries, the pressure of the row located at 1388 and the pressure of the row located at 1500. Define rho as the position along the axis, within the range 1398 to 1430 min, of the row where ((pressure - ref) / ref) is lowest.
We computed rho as 1428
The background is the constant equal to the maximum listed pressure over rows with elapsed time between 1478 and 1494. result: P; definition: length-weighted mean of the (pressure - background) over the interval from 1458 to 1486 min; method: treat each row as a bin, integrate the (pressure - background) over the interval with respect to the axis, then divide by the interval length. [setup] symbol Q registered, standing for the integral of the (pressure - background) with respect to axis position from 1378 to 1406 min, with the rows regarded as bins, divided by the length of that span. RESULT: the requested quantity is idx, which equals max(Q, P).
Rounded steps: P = -0.19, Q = -0.66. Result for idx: -0.19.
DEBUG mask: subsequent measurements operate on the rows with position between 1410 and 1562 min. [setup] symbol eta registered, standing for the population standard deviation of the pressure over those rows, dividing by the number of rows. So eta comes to 0.160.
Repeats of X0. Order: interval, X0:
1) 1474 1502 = 1480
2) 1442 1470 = 1468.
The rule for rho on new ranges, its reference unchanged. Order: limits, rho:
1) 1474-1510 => 1488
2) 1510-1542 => 1540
